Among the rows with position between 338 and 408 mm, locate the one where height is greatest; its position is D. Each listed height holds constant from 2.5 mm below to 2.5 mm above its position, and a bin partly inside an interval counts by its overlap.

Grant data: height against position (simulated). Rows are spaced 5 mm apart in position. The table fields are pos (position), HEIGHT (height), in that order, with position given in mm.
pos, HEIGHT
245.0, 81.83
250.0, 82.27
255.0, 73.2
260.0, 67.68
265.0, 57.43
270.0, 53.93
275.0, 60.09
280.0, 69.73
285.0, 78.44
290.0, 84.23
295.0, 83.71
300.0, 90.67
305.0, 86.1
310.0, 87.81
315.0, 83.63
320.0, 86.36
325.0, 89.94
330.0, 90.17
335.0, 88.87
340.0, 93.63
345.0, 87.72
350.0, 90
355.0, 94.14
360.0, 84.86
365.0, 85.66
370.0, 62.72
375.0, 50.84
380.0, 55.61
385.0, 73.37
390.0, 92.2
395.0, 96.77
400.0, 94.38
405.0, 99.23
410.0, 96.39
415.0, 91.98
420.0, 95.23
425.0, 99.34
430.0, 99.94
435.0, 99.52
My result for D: 405.0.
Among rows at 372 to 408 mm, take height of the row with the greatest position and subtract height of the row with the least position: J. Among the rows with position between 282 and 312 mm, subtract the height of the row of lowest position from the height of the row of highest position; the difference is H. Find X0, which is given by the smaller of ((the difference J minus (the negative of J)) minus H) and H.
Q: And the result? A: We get 9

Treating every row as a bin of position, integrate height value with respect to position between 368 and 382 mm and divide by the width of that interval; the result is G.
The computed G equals 56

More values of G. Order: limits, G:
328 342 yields 91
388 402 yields 95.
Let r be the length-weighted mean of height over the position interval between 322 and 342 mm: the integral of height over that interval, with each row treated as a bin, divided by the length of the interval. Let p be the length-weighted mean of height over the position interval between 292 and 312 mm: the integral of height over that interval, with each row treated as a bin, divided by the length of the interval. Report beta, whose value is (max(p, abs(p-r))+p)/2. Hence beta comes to 87.0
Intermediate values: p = 87.0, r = 90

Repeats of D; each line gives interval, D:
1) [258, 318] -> 300.0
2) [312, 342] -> 340.0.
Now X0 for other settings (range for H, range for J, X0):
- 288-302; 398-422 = -5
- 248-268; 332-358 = -25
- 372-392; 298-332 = -42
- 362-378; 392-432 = -35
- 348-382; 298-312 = -34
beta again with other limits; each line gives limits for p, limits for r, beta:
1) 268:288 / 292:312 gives 66.3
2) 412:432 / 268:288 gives 96.5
